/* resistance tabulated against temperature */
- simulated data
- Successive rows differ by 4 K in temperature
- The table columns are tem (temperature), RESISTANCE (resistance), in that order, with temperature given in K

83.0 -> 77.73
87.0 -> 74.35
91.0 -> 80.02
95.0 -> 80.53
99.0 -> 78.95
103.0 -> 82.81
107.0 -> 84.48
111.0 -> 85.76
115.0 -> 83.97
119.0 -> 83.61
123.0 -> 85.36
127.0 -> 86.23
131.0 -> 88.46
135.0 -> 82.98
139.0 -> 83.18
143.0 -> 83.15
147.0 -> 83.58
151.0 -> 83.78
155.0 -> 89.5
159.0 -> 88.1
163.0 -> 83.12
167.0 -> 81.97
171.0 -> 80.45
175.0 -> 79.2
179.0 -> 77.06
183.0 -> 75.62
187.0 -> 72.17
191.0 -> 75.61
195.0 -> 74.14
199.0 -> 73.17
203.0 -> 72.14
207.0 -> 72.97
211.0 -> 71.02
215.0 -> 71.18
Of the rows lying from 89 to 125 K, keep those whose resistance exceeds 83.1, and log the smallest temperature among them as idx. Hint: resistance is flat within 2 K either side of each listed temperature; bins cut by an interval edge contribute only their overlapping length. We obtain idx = 107.0 K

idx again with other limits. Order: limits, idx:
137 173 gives 139.0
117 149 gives 119.0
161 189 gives 163.0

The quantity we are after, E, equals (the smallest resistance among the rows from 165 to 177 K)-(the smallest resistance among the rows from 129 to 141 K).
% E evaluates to -4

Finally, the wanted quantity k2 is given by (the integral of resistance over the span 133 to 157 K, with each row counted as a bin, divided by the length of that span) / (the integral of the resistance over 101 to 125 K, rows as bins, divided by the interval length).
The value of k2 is 1.00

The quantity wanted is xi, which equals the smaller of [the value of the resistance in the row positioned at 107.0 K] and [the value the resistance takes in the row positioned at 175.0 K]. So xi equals 79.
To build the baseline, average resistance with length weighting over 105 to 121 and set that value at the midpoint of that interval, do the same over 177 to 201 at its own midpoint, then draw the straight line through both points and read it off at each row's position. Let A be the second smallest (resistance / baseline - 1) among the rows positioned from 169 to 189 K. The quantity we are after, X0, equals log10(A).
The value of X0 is -2.54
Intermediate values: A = 0.00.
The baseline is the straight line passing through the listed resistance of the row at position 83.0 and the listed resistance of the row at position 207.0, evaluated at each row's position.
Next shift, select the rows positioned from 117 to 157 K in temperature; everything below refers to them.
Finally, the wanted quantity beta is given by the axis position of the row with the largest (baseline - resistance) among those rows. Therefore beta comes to 135.0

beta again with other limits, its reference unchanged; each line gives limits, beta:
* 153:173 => 171.0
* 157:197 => 187.0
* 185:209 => 187.0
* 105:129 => 119.0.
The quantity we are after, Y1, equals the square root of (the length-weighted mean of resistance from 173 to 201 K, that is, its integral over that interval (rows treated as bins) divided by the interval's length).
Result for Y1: 8.68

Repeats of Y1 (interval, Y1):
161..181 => 8.96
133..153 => 9.13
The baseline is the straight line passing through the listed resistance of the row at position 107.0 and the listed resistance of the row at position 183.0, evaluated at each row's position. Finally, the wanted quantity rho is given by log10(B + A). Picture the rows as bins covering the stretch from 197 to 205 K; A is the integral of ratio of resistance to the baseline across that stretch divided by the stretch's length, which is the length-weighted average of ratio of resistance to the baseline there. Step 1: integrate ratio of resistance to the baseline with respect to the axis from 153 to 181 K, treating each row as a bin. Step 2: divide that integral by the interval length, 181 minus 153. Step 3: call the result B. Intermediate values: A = 0.988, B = 1.07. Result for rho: 0.313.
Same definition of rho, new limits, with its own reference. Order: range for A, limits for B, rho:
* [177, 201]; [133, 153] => 0.308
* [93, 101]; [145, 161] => 0.306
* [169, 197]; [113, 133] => 0.311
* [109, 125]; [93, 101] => 0.289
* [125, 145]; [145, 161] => 0.329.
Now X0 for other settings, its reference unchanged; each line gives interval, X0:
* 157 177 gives -1.34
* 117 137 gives -1.78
